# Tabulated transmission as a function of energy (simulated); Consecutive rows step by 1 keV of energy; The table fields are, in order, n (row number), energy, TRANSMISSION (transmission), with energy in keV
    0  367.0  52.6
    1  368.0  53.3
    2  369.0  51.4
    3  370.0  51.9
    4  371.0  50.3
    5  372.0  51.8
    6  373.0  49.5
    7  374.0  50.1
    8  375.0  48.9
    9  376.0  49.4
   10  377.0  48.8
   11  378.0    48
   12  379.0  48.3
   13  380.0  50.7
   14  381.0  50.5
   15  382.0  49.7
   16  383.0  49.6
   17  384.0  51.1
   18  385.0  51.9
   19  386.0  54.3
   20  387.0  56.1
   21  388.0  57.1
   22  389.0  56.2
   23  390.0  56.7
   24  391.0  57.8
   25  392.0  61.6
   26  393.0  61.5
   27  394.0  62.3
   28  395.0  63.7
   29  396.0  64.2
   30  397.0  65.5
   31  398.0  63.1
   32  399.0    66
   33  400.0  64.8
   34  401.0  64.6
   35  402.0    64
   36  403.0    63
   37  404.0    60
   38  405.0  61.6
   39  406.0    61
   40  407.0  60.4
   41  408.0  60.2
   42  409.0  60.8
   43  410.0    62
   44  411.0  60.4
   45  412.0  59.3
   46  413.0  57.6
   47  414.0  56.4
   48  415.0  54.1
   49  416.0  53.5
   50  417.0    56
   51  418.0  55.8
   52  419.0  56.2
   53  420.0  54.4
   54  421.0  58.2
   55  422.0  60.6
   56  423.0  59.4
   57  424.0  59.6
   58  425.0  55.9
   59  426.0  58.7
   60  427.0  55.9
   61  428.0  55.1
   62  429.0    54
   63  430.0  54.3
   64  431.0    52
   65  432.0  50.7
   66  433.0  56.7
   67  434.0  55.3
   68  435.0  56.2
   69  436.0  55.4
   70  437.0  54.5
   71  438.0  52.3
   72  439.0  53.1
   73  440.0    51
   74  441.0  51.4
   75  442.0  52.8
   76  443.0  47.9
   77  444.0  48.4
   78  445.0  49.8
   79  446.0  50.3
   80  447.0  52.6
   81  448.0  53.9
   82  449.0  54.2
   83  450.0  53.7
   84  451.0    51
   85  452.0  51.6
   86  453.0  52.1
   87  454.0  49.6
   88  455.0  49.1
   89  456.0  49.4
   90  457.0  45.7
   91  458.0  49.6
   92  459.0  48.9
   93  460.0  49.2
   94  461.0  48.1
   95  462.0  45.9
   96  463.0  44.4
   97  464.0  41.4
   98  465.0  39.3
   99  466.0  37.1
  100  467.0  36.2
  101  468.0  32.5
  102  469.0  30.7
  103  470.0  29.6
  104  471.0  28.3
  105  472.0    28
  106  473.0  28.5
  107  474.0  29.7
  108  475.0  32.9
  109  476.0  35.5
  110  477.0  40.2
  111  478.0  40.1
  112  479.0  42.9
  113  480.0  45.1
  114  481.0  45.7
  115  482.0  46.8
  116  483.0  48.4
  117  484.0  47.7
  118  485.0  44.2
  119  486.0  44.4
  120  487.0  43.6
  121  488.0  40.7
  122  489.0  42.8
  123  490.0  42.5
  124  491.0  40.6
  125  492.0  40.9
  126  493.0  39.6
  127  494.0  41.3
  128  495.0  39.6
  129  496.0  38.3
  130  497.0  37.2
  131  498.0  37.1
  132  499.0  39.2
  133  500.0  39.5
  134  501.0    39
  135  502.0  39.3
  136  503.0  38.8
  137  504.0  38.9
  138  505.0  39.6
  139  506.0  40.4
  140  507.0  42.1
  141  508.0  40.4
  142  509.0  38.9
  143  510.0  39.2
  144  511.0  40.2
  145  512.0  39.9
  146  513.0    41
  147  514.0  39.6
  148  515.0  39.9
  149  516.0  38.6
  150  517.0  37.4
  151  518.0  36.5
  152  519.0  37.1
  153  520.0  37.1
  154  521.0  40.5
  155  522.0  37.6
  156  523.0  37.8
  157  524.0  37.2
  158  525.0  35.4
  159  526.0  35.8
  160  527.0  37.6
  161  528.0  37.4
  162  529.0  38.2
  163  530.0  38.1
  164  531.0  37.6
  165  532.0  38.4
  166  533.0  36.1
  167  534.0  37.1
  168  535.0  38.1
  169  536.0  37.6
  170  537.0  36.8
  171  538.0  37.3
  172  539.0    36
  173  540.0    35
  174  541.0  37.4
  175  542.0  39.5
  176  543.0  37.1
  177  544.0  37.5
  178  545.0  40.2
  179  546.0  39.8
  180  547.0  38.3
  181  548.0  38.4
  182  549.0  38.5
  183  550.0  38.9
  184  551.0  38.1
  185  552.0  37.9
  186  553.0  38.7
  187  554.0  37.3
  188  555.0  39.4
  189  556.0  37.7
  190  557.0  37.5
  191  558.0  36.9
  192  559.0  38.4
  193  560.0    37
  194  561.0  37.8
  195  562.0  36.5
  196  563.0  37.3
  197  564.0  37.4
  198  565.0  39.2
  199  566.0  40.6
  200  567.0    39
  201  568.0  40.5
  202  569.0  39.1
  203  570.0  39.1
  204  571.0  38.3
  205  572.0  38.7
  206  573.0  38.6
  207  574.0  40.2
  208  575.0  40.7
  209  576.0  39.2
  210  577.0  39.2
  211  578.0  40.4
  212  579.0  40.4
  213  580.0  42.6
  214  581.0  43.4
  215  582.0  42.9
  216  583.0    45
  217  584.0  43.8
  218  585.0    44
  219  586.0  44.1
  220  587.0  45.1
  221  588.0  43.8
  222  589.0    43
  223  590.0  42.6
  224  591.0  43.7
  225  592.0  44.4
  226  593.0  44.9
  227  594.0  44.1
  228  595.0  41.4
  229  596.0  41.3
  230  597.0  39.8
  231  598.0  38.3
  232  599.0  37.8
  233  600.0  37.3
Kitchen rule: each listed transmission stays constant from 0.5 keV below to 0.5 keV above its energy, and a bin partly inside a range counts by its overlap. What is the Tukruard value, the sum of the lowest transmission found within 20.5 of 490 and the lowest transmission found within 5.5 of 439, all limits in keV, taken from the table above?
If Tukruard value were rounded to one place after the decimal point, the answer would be 75.9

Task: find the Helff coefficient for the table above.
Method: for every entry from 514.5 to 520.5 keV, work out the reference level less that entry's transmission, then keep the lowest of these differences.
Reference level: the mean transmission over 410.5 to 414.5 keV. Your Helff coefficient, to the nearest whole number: 19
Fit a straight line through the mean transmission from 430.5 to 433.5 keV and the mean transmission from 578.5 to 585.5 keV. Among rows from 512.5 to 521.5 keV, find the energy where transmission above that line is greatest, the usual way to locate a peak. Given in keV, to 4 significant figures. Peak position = 521.0 keV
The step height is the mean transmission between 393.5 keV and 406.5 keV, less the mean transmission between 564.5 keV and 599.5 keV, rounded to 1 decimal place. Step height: 22.0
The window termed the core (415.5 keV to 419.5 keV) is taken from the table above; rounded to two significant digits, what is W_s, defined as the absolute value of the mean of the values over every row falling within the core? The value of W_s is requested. 55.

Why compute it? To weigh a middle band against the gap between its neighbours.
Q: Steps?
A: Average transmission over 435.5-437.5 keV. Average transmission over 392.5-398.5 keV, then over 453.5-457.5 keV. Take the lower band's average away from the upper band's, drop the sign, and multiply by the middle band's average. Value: 821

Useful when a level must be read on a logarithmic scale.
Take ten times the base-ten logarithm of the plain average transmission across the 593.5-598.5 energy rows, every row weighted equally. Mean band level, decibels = 16.1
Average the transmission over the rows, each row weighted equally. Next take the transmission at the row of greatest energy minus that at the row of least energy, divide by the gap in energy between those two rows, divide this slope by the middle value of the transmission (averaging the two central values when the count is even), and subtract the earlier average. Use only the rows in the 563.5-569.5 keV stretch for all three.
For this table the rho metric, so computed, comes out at -39.3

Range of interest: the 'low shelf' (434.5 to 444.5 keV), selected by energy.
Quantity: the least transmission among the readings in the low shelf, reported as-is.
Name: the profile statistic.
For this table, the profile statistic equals 47.9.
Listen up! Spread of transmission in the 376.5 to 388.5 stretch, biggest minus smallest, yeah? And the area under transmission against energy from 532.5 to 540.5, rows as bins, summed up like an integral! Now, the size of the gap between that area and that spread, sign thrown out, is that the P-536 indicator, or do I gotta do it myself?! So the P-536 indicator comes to 285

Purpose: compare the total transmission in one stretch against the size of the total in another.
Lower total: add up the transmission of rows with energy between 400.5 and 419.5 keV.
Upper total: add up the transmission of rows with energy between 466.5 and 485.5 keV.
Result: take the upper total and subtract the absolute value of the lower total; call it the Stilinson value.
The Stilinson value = -414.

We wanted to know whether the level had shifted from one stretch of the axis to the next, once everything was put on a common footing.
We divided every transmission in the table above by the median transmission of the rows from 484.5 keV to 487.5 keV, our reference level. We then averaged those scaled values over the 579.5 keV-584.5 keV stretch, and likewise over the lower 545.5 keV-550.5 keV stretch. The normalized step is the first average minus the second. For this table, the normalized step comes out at 0.11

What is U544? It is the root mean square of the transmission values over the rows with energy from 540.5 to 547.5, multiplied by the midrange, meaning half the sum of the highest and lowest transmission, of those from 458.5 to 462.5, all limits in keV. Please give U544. 1834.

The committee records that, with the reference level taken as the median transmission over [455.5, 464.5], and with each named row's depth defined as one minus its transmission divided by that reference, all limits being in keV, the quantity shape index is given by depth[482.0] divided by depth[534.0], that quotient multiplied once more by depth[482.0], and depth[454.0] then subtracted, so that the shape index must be 0.03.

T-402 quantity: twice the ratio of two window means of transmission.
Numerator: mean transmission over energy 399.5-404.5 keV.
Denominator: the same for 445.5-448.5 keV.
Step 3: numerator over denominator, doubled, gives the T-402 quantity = 2.42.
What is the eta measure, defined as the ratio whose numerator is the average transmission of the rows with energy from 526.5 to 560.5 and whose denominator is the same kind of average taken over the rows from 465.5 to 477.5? 1.17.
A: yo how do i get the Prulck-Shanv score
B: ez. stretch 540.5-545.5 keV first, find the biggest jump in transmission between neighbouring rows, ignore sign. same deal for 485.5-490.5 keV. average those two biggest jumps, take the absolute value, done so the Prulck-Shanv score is 2.8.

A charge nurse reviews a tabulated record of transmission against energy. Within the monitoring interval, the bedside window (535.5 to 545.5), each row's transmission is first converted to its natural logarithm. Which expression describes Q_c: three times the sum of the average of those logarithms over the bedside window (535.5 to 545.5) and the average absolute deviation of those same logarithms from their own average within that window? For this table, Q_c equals 10.9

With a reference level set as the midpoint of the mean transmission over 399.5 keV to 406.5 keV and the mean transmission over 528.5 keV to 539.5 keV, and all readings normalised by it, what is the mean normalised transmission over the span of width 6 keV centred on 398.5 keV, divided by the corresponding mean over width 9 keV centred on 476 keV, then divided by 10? 0.18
